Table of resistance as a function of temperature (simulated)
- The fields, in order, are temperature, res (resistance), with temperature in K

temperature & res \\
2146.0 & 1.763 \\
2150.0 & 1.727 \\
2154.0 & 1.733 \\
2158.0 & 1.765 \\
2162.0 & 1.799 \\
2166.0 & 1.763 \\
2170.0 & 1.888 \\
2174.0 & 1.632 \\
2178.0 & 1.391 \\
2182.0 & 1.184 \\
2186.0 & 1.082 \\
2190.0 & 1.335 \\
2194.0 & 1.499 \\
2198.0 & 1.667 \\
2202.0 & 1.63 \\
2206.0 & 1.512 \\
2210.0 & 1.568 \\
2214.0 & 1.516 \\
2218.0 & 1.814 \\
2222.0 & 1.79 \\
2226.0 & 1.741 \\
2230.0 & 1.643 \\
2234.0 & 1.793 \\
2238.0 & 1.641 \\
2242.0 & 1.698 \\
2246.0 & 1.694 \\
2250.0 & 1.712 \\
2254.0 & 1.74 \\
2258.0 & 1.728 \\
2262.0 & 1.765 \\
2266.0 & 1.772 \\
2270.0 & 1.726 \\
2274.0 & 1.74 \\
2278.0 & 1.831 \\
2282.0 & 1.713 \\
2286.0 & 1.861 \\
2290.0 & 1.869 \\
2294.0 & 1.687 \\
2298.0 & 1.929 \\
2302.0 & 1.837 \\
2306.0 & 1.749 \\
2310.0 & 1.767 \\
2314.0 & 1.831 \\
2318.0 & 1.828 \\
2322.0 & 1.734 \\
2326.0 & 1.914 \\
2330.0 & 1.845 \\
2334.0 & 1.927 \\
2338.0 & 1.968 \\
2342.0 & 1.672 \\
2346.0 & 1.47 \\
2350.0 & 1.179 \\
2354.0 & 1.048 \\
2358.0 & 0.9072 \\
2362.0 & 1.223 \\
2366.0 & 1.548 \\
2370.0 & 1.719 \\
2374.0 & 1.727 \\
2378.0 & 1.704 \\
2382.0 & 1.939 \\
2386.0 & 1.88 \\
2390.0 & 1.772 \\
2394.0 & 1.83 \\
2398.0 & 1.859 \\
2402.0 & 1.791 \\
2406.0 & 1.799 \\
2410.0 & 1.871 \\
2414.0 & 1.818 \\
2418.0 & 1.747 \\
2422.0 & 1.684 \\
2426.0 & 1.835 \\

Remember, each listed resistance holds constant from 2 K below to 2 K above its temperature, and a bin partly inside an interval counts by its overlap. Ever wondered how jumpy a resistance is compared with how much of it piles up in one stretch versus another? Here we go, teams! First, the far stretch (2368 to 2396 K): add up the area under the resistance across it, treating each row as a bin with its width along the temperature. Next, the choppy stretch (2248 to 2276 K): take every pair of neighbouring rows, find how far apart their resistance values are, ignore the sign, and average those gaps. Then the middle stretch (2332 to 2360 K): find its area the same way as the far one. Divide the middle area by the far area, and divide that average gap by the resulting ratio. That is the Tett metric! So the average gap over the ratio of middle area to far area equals 0.030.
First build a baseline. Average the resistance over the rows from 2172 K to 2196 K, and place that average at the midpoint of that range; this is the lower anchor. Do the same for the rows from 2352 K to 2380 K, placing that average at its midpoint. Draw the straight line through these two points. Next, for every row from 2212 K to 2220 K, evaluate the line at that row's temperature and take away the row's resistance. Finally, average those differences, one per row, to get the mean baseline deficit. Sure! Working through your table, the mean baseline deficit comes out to -0.301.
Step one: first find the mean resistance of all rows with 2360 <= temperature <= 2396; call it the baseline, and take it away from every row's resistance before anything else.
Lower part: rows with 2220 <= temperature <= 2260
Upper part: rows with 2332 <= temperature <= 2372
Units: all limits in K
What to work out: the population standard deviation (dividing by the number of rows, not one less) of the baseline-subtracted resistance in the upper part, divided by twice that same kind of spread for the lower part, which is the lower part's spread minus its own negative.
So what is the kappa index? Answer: 3.5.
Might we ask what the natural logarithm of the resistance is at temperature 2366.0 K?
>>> 0.44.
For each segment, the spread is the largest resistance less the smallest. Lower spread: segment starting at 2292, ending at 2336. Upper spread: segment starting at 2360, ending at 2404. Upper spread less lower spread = 0.5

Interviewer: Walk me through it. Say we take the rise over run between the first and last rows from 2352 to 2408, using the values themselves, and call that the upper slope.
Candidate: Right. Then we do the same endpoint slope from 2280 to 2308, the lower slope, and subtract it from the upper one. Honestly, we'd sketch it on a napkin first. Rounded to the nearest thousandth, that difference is 0.013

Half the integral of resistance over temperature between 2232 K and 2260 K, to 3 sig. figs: 24.0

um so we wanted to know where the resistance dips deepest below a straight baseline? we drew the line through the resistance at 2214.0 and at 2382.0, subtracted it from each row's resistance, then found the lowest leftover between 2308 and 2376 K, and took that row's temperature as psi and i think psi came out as 2358.0 K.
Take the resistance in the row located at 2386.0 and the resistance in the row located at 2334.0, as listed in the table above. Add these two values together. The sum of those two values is 3.81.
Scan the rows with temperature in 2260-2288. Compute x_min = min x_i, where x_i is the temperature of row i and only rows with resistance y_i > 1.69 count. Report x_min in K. 2262.0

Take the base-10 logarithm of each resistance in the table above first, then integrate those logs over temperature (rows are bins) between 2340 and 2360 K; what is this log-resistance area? 1.8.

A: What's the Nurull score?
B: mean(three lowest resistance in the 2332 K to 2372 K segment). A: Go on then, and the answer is 1.04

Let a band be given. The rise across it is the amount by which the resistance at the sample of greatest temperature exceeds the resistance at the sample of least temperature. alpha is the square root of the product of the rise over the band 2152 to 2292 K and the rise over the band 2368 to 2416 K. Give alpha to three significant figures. 0.116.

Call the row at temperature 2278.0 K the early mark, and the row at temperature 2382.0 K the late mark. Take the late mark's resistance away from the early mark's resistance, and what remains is -0.11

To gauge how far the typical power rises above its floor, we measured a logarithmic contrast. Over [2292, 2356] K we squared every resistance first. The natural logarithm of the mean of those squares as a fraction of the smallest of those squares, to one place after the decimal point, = 1.0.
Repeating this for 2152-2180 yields 0.4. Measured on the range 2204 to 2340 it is 0.3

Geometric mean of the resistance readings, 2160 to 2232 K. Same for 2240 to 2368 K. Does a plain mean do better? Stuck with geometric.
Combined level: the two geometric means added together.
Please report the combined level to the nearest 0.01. 3.23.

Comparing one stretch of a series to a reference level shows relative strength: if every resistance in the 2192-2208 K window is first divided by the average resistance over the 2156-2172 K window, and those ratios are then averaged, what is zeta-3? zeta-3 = 0.87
